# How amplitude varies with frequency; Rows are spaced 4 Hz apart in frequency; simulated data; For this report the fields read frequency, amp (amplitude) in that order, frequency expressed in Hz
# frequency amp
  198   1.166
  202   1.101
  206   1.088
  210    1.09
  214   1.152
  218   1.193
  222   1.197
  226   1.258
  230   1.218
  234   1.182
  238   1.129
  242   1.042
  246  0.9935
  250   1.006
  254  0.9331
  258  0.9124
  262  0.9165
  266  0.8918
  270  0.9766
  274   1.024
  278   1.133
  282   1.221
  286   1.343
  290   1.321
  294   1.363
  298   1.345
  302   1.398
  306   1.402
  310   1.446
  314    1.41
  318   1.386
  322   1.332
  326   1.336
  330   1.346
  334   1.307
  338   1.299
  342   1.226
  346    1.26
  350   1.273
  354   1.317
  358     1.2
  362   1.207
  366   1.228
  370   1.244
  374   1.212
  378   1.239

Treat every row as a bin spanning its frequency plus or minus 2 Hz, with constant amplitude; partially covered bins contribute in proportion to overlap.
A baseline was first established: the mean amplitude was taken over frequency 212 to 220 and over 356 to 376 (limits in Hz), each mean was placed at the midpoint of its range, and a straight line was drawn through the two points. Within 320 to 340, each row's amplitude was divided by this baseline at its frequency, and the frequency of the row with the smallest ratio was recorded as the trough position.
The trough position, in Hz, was 338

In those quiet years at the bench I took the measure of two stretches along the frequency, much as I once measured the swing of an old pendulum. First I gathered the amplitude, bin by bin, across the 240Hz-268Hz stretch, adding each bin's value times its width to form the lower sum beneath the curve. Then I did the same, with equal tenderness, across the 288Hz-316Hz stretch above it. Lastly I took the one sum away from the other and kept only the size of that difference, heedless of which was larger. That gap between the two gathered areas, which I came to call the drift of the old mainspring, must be 12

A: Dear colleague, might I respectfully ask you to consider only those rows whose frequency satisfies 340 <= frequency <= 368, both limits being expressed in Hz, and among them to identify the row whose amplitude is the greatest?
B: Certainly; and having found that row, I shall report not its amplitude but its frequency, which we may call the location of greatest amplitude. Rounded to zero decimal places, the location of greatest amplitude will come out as 354 Hz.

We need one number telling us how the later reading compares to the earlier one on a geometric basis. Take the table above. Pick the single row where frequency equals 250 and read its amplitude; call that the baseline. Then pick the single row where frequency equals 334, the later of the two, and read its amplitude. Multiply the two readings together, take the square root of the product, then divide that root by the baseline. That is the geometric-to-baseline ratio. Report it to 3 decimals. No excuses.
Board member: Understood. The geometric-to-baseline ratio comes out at 1.140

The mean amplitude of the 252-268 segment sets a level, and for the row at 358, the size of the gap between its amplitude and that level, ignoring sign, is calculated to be 0.287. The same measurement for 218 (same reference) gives 0.280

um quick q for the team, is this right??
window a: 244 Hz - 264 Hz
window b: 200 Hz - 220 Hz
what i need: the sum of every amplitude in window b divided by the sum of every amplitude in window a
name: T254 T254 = 1.18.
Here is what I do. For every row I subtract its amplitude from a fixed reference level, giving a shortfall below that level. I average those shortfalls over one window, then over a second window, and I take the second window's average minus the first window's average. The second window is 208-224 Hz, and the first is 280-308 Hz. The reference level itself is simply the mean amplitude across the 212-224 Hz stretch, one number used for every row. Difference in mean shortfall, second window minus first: 0.18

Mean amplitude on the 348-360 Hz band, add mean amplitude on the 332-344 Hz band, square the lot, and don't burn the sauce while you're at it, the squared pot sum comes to 6.5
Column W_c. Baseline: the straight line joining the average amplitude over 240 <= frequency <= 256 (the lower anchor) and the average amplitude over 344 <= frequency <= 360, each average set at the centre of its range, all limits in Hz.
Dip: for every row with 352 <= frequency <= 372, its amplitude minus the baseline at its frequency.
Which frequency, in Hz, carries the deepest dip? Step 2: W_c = 362 Hz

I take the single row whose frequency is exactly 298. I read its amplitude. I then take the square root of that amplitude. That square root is 1.16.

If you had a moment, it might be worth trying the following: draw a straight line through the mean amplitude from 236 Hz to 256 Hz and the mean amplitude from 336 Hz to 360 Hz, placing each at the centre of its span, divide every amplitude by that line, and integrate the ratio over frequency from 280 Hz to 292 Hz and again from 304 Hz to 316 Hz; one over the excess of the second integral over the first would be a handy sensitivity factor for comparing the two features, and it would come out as 1.7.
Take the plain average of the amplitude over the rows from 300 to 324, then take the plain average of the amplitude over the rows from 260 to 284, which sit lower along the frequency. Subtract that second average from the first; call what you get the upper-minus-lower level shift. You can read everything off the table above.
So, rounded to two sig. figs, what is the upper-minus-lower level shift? 0.37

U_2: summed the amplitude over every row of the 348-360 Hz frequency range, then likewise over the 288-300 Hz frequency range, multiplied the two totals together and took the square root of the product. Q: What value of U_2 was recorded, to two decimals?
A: 3.91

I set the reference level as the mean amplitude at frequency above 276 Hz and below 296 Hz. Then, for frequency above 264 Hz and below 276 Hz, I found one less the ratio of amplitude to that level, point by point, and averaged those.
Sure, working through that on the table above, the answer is 0.24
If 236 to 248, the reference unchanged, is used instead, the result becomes 0.17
